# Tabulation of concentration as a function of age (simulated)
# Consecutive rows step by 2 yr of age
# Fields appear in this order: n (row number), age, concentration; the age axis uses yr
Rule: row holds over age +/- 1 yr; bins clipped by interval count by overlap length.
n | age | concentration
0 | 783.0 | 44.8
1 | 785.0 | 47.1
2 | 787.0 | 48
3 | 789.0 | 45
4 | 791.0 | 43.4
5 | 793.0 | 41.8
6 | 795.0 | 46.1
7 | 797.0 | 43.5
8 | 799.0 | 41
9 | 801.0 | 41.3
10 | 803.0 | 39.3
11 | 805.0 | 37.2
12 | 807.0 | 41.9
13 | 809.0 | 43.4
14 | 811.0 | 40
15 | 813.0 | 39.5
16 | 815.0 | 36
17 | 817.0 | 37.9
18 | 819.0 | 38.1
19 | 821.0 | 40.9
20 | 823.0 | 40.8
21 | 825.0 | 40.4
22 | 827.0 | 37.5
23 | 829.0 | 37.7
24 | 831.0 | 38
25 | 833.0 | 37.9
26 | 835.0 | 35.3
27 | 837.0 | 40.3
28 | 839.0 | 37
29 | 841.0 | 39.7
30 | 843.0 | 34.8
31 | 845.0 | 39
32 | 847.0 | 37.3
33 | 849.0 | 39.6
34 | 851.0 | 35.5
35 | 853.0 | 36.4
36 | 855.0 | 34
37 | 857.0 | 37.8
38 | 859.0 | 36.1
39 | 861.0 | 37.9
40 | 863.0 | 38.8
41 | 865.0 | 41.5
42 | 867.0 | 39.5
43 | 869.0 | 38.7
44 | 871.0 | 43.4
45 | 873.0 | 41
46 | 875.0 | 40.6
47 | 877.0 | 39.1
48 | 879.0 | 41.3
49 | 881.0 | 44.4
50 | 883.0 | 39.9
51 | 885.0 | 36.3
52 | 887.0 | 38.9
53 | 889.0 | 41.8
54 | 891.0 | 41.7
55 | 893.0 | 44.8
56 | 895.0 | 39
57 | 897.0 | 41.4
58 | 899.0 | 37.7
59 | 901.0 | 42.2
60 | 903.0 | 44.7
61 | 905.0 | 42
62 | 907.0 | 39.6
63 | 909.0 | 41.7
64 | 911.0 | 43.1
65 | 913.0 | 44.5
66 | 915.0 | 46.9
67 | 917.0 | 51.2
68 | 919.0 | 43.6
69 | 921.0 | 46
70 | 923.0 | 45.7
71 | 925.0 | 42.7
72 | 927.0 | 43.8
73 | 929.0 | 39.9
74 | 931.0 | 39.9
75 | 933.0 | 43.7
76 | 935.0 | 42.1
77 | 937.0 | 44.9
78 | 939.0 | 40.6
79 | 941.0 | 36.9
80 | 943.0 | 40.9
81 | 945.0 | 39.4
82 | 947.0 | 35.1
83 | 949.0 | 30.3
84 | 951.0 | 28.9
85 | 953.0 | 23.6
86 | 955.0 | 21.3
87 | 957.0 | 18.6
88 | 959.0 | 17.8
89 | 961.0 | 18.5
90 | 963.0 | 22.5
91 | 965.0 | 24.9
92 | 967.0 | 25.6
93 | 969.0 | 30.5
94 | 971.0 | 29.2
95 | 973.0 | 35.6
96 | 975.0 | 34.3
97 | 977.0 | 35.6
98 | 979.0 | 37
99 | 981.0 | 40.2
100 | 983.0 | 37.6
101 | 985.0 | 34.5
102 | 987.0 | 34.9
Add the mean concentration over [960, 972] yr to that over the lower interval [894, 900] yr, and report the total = 64.6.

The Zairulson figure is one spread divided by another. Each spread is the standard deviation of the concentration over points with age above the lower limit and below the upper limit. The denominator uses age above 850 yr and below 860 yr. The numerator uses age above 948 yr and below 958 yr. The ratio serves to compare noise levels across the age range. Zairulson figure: 3.6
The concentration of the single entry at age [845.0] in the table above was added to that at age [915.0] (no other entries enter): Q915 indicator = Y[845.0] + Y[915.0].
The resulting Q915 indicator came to 86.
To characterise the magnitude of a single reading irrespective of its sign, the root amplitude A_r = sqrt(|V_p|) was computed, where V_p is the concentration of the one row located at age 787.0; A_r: 6.9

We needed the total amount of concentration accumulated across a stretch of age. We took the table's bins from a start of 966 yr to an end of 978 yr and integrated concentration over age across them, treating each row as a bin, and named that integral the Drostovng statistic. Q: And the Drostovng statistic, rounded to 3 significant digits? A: 382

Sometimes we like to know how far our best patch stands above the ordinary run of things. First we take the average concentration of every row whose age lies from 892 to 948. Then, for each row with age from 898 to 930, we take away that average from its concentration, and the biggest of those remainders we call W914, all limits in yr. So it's 9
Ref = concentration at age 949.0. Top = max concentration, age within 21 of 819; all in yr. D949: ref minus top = -13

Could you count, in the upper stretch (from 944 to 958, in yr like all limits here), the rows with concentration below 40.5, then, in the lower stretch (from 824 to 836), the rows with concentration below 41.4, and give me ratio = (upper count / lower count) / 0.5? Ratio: 2.3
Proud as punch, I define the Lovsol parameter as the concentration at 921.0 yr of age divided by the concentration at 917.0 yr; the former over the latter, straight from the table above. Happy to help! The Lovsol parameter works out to 0.90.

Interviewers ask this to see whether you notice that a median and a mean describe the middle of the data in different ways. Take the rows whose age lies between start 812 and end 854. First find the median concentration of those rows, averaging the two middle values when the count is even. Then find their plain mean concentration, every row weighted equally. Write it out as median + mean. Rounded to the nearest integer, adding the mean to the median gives 76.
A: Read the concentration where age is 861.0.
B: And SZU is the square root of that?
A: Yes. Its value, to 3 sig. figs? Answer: 6.16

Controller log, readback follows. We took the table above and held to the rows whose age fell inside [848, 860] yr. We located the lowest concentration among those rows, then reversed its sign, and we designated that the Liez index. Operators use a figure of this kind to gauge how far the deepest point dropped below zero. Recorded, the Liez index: -34.0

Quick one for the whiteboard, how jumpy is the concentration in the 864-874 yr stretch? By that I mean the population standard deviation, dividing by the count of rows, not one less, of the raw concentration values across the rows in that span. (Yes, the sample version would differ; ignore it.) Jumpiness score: 1.64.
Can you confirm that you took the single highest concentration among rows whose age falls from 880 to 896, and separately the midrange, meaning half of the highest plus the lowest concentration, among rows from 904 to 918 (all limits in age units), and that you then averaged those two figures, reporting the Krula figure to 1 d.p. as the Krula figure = 45.1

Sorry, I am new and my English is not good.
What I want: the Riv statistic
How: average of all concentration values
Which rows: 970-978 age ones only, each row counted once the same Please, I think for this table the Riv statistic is 33.7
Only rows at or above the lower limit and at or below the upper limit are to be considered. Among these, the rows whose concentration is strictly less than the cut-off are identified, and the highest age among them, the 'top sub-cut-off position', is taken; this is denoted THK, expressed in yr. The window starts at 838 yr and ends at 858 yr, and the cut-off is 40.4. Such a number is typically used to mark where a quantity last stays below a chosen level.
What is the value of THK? 857.0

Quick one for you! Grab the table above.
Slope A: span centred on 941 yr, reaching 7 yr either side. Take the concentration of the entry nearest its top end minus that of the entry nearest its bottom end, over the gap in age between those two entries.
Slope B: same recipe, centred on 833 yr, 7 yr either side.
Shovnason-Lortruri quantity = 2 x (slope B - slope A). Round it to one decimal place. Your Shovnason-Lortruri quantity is 1.1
